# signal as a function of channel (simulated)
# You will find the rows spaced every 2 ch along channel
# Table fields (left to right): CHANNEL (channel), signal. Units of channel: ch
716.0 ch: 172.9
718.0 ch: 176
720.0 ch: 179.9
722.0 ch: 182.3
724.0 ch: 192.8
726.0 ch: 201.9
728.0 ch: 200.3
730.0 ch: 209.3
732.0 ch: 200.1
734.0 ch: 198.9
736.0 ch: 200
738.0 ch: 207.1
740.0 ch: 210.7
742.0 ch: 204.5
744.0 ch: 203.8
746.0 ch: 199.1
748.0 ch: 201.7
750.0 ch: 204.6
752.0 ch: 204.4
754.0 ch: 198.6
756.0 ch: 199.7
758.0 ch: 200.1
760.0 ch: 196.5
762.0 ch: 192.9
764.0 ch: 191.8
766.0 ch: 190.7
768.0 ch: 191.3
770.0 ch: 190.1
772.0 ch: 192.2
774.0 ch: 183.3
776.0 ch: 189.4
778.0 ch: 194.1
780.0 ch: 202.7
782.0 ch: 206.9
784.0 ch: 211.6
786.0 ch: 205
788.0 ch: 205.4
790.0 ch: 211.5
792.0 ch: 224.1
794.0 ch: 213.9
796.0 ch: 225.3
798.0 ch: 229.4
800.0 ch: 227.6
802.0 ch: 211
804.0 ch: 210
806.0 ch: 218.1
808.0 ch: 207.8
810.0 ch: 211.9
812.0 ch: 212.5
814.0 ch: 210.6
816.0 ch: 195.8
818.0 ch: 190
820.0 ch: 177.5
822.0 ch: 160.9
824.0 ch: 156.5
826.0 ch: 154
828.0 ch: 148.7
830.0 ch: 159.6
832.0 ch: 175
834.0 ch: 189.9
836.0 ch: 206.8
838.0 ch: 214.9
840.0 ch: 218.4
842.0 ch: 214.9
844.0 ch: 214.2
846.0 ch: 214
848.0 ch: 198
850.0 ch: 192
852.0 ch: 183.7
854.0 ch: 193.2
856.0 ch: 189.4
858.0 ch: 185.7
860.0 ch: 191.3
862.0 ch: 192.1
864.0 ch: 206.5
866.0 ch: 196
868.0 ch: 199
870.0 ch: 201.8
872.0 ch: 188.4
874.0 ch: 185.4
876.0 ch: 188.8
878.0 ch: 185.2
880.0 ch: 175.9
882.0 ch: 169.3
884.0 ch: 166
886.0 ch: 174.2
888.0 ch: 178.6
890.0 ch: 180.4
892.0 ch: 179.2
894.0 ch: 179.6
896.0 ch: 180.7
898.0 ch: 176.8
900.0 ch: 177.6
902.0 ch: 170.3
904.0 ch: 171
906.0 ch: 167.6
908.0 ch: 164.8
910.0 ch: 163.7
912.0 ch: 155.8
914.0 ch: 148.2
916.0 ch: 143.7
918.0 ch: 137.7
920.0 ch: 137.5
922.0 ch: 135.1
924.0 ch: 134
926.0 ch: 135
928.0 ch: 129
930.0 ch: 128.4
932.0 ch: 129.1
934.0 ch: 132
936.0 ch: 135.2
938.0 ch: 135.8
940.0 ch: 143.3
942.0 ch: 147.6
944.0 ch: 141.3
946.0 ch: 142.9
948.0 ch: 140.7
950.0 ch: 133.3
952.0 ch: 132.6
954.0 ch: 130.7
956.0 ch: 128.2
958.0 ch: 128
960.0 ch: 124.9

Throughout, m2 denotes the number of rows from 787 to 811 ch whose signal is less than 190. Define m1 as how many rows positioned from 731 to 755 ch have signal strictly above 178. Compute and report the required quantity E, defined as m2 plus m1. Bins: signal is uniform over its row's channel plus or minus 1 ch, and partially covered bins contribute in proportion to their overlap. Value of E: 12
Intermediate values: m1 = 12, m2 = 0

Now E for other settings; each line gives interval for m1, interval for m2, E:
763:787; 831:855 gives 15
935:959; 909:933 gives 12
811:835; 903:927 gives 17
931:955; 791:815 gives 0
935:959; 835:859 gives 3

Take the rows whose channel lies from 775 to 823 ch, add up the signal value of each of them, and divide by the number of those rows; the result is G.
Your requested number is 206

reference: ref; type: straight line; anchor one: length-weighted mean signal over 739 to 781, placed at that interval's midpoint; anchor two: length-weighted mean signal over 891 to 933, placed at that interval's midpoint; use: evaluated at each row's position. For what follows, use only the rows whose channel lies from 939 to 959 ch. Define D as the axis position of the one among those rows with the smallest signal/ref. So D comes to 956.0 ch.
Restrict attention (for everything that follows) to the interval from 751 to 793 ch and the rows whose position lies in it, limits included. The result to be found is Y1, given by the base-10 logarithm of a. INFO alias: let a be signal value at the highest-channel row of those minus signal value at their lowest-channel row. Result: 1.29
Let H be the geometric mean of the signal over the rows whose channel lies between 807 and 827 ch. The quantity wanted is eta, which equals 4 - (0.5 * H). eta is -89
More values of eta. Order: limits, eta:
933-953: -65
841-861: -95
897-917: -78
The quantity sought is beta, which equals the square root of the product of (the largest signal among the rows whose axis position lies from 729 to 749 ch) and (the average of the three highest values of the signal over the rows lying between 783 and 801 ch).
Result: 219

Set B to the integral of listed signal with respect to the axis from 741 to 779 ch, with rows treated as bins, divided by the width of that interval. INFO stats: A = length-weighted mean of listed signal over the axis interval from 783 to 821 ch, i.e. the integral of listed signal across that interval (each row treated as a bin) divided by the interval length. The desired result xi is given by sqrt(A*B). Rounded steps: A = 210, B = 196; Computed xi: 203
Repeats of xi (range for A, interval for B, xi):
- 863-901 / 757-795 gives 191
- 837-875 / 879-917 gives 184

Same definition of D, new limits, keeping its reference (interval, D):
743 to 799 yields 774.0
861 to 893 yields 884.0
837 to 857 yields 852.0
